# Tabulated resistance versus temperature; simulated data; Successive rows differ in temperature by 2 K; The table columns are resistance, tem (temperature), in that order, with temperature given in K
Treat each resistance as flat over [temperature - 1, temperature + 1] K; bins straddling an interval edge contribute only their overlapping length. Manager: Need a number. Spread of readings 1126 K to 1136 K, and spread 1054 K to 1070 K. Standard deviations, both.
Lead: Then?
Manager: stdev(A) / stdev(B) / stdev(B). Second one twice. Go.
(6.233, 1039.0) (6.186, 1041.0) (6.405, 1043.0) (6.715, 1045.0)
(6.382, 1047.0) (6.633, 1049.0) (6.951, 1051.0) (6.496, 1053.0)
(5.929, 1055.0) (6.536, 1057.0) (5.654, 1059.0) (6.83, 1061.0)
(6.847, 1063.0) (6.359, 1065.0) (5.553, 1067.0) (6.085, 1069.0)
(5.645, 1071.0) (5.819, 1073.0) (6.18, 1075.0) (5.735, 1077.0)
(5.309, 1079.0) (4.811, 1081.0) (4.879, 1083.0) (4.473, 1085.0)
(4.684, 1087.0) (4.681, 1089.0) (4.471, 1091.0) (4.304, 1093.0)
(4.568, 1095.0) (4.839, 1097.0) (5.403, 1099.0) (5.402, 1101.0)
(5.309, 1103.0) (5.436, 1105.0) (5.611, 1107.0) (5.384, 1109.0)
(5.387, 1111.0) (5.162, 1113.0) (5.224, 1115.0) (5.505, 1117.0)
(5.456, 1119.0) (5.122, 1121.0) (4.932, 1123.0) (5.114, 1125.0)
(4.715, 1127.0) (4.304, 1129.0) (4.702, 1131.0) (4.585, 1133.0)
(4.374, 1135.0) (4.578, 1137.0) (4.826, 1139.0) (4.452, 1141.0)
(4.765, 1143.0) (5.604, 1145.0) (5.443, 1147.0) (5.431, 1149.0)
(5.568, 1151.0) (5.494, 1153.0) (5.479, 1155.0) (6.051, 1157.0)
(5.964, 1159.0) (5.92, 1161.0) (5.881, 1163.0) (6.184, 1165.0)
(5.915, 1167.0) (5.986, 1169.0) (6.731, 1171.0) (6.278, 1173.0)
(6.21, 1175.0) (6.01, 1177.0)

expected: 0.8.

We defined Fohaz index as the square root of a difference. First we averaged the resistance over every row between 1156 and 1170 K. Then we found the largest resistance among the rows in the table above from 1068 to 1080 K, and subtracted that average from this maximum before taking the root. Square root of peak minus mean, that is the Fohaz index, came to 0.44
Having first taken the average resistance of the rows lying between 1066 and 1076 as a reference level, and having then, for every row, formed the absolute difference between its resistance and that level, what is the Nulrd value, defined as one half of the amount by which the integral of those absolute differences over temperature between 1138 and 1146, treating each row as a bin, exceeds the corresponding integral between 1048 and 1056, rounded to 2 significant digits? 1.2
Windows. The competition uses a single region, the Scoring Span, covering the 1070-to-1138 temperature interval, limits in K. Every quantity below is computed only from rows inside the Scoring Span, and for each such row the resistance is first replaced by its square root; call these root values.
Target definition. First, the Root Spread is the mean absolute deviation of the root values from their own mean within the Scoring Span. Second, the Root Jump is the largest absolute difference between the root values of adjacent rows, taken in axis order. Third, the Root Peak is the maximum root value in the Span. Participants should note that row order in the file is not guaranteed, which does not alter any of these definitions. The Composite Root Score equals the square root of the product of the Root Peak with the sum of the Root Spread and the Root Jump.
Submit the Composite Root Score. 0.74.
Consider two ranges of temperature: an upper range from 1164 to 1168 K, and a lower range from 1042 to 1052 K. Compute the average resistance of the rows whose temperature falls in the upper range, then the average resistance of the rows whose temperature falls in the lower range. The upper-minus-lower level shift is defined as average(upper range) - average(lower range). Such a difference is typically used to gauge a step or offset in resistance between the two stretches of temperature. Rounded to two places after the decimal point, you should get -0.57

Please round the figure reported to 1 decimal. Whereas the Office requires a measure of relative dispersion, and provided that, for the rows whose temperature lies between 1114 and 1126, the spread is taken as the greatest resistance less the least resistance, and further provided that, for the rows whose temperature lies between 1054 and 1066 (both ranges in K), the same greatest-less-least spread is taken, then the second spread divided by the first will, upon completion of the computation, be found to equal 2.1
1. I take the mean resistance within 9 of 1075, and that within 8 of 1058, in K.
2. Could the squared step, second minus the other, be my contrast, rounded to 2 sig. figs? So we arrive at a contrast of 0.80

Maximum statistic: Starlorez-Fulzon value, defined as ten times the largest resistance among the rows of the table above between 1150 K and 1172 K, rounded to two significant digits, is 67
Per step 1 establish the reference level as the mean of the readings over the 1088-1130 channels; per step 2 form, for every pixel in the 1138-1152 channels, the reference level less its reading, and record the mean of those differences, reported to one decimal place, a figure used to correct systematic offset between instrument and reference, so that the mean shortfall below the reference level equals -0.1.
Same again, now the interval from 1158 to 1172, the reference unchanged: -1.0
